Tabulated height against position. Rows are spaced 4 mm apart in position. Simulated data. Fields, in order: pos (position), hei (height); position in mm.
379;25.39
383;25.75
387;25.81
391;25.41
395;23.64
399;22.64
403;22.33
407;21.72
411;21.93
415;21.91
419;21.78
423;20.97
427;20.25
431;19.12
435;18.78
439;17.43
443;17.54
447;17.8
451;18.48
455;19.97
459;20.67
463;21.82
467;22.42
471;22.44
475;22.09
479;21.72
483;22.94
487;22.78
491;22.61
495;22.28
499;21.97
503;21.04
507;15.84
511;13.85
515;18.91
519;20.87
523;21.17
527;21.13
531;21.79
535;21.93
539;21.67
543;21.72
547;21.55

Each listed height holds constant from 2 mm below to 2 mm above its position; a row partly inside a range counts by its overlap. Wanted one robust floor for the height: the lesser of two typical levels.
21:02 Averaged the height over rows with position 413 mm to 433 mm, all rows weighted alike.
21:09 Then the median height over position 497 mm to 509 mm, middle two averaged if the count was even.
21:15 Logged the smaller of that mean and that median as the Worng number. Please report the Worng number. 20.8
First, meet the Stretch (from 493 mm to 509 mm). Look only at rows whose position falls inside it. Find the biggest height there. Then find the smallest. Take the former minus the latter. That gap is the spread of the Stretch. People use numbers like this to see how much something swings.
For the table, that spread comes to 6.4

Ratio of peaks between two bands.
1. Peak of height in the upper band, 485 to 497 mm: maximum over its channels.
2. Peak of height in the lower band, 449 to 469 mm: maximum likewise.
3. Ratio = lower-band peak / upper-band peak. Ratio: 0.98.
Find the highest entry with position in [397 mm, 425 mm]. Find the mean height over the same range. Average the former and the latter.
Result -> 22.3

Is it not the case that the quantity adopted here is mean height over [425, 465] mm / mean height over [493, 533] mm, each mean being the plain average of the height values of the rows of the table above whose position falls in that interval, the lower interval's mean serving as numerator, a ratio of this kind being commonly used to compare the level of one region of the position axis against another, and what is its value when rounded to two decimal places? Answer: 0.96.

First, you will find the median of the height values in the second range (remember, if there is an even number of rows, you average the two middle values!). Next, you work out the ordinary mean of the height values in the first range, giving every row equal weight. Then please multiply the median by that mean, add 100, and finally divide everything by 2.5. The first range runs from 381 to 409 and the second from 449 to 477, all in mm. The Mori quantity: 249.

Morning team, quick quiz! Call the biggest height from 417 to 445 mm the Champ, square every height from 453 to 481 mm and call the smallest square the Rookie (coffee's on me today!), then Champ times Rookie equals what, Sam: 8686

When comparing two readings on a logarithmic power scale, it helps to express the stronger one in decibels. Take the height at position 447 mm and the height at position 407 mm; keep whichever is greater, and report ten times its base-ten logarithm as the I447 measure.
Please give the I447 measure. 13.4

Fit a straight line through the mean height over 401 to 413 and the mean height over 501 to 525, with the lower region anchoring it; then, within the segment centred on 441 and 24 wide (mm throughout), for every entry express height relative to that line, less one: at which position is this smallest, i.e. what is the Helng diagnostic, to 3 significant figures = 439 mm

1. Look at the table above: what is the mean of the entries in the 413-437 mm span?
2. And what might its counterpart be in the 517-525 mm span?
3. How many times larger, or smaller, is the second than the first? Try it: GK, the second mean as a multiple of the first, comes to 1.03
